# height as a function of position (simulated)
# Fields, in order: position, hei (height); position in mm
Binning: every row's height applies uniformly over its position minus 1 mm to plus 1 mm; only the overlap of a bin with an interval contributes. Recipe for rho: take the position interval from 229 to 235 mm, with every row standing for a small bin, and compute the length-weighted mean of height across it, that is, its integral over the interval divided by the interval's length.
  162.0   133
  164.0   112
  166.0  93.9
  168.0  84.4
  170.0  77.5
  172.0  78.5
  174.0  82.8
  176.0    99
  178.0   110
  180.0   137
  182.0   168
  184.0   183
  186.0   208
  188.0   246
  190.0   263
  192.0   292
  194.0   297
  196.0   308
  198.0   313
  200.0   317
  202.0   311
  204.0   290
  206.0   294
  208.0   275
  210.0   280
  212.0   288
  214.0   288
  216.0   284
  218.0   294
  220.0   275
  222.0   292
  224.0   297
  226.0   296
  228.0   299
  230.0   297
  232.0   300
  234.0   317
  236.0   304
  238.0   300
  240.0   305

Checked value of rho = 305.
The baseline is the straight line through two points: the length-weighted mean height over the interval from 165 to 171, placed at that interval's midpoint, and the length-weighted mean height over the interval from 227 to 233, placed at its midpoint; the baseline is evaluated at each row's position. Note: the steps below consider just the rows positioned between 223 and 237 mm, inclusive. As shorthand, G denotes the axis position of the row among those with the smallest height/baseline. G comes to 236.0 mm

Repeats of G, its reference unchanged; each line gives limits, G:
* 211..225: 220.0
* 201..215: 214.0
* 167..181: 174.0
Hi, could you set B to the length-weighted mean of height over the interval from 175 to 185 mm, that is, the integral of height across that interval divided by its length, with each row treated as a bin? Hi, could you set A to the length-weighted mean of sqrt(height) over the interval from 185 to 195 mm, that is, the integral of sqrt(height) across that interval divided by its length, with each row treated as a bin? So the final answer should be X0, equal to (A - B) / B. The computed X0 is -0.88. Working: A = 16.1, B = 139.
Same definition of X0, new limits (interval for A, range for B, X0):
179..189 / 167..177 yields -0.84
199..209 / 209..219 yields -0.94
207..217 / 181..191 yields -0.92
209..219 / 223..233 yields -0.94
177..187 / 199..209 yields -0.96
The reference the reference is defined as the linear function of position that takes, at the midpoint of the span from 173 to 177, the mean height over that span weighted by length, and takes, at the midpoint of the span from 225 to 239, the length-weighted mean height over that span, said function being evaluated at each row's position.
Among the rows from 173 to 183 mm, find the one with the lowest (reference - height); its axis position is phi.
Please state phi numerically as 182.0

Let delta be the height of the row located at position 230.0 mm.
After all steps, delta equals 297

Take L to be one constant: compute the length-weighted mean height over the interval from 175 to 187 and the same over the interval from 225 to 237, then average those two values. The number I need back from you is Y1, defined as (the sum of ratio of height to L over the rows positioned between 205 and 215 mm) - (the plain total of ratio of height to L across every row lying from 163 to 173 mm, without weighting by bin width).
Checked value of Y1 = 4.3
